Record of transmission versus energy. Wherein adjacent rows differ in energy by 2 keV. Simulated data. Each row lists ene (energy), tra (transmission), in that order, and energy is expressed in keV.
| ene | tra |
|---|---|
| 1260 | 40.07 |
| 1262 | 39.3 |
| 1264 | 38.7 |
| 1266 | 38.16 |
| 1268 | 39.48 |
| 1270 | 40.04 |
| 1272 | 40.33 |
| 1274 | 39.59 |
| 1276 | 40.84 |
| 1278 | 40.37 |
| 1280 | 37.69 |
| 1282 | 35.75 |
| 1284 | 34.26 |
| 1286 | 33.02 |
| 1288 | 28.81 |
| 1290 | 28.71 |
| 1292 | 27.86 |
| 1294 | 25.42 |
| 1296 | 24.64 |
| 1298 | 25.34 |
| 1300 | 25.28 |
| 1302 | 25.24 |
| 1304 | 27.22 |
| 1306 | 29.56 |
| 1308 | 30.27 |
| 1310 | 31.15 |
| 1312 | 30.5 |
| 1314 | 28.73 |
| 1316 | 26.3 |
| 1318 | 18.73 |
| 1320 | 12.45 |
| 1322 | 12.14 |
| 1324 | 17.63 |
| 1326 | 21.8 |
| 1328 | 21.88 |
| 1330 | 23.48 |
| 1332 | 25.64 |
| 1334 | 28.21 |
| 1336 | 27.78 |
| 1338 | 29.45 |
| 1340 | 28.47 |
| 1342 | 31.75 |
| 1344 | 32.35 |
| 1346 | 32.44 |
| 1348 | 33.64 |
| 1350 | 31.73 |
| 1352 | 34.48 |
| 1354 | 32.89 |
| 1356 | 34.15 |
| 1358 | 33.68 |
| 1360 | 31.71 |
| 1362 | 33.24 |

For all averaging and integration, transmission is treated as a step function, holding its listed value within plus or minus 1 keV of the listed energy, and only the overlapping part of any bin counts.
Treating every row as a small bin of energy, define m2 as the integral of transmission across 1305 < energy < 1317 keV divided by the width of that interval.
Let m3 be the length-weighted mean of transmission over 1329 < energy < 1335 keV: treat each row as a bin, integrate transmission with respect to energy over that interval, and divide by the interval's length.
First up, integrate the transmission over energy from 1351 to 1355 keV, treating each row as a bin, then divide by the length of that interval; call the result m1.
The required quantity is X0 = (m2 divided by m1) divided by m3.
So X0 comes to 0.034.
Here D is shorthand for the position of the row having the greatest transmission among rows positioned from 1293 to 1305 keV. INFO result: 1304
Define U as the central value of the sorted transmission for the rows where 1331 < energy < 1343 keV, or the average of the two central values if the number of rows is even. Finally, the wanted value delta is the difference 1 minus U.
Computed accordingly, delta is -27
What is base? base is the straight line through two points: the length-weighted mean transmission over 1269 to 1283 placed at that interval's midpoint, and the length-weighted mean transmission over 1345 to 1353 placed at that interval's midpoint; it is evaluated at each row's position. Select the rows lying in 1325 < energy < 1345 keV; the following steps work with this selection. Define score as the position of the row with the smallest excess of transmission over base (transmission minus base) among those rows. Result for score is 1326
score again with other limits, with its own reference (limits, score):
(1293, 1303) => 1296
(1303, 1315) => 1304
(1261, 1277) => 1266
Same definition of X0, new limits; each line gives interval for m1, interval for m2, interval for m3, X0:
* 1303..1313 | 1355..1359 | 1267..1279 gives 0.028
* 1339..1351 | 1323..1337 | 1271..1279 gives 0.019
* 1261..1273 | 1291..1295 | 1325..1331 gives 0.030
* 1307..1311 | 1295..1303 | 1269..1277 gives 0.020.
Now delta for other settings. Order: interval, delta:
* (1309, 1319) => -28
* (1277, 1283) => -37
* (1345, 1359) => -33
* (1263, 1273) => -38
